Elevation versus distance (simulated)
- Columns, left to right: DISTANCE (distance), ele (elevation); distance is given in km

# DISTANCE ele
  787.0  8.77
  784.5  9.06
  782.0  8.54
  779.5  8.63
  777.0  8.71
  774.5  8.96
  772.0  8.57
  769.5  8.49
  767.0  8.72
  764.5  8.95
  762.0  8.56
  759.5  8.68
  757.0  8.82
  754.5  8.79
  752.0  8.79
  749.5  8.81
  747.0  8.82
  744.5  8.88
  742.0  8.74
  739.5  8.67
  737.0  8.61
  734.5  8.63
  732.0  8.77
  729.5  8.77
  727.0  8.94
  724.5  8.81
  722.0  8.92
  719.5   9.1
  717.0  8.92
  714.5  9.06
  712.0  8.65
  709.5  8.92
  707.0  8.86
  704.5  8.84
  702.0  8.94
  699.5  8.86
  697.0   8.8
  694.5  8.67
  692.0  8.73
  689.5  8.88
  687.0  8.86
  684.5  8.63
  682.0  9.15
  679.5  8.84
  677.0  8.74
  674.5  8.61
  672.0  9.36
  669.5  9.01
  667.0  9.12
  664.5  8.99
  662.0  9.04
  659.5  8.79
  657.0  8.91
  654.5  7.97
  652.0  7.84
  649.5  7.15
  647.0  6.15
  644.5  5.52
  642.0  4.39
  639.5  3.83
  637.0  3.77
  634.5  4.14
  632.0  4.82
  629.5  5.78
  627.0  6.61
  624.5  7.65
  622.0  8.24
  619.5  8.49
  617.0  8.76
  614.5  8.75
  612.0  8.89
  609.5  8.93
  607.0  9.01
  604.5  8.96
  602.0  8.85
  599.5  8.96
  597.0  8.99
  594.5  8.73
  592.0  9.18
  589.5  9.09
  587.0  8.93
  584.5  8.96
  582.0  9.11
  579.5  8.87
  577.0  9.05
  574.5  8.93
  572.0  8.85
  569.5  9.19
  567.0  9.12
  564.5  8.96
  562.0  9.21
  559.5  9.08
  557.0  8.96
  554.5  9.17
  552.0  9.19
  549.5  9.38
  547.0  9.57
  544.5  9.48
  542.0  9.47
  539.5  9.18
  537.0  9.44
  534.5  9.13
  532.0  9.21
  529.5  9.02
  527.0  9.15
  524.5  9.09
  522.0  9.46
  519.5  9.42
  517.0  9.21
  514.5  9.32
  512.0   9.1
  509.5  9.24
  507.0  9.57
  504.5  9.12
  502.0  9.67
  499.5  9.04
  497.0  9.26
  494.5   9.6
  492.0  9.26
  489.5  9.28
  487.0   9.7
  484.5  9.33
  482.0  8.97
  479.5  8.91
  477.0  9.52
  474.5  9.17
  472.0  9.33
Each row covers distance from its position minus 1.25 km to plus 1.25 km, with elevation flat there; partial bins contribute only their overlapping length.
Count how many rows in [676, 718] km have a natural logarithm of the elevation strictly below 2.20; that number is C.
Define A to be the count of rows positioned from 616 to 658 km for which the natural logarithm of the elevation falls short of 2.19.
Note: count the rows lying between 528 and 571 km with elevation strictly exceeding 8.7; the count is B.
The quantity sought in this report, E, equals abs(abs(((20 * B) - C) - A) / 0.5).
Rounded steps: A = 17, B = 17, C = 15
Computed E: 616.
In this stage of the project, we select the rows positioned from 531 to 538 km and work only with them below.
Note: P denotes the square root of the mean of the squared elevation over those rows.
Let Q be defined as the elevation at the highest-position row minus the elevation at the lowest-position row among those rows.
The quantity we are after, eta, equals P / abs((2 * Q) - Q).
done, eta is 40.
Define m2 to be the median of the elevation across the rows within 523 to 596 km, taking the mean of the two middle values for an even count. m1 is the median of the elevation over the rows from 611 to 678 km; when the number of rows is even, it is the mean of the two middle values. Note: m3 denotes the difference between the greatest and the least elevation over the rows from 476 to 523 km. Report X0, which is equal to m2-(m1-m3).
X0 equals 1.7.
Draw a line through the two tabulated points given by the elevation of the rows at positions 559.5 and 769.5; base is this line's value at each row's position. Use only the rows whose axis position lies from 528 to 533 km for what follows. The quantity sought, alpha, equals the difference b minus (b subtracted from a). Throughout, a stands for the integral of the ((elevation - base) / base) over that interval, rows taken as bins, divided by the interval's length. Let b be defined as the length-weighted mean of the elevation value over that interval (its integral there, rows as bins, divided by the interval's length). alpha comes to 18.2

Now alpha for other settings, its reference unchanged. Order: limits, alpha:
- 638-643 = 8.7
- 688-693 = 17.6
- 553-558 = 18.2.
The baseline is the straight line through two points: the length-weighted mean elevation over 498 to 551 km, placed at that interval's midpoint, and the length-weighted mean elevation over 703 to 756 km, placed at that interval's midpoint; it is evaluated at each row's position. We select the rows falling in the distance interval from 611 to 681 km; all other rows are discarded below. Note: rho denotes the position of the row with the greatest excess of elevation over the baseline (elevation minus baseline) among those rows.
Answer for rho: 672.0 km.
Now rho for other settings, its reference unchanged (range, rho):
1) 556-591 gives 562.0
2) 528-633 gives 547.0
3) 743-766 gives 764.5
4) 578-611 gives 592.0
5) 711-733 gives 719.5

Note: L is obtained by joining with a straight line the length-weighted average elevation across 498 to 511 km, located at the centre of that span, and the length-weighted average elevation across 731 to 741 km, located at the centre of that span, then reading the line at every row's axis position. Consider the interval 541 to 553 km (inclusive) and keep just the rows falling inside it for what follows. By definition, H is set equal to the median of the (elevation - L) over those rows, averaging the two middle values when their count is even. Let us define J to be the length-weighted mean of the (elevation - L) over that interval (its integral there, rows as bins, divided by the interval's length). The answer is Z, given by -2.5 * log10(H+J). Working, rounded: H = 0.25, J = 0.22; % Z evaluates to 0.81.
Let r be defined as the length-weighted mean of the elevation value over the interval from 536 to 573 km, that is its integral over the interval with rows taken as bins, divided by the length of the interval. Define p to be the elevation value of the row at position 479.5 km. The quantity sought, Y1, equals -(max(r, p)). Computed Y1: -9.22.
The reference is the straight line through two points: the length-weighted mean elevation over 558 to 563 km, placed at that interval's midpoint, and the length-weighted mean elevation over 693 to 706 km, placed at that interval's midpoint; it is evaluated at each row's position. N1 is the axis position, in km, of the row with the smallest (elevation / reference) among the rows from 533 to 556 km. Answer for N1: 534.5 km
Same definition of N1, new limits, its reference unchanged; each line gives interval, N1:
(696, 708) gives 697.0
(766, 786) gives 769.5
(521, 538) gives 529.5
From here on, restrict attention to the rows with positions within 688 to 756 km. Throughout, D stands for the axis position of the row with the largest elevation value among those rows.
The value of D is 719.5 km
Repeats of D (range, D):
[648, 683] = 672.0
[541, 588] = 547.0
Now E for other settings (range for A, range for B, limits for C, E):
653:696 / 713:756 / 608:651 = 504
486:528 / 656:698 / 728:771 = 526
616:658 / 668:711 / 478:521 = 522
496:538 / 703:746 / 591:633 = 488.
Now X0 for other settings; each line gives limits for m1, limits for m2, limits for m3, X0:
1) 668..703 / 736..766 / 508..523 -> 0.3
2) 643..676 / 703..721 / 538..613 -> 1.0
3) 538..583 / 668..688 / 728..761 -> 0.0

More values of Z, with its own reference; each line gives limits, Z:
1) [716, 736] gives 1.28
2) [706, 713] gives 1.87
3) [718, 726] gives 0.88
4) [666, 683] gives 1.38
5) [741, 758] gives 1.12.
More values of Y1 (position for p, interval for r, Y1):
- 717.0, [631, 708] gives -8.92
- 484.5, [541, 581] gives -9.33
